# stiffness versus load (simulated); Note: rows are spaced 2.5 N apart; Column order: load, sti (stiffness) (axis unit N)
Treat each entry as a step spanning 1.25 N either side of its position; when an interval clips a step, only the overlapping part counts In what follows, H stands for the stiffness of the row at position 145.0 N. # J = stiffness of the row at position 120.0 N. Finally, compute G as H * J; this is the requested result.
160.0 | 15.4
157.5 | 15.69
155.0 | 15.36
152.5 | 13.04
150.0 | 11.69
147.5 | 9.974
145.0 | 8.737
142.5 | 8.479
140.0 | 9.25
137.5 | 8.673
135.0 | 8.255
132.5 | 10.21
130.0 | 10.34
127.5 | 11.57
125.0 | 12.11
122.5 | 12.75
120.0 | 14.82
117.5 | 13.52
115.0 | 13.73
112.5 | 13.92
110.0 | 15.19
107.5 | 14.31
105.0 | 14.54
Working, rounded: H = 8.737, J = 14.82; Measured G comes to 129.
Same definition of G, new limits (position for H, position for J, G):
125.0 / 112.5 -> 169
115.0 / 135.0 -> 113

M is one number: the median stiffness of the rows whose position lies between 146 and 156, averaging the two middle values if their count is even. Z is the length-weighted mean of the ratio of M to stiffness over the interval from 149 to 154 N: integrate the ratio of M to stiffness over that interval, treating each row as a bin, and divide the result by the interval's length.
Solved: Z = 1.0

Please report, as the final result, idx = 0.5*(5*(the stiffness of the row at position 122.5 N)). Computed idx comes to 32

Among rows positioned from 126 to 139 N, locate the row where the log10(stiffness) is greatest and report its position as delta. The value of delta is 127.5 N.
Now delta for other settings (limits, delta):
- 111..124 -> 120.0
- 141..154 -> 152.5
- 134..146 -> 140.0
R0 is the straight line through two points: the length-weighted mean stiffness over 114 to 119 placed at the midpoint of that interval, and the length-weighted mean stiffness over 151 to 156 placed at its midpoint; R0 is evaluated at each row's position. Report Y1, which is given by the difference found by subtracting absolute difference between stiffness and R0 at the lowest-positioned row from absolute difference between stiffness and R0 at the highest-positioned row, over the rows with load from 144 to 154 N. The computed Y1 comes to -4.2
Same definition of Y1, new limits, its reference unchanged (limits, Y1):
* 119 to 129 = 1.1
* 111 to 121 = 0.8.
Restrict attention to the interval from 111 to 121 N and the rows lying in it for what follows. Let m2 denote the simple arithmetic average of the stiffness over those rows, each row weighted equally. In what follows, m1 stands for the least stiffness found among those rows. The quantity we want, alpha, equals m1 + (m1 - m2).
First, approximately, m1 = 13.52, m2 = 14.0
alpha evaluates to 13.0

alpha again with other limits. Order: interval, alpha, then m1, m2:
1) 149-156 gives 10.0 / 11.69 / 13.4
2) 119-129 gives 10.3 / 11.57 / 12.8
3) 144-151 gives 7.3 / 8.737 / 10.1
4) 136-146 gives 8.2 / 8.479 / 8.8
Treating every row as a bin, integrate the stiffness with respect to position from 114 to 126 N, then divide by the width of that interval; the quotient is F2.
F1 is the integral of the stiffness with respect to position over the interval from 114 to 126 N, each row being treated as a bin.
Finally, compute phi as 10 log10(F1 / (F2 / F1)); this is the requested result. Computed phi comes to 32.9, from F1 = 161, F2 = 13.4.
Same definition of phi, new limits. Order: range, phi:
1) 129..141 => 31.3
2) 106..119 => 33.8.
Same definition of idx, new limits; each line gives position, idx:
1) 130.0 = 26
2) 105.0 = 36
